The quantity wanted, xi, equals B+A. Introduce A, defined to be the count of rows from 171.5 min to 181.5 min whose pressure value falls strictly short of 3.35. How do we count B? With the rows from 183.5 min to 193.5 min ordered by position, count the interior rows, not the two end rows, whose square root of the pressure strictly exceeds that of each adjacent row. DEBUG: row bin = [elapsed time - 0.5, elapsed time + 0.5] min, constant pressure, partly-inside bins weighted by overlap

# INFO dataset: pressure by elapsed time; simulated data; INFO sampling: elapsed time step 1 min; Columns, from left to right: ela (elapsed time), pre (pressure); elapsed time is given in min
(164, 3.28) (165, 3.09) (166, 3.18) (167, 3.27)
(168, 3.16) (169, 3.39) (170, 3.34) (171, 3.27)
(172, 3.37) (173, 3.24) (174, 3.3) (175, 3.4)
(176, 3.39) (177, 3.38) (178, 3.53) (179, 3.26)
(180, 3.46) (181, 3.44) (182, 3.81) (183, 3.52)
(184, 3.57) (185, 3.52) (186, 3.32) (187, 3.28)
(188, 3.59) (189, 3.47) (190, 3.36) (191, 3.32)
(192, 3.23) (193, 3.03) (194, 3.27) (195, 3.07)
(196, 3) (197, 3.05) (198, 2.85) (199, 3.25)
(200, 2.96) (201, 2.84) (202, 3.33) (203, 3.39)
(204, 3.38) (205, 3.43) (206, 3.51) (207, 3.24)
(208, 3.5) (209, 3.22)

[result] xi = 4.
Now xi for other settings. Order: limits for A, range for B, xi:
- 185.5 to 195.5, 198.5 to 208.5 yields 9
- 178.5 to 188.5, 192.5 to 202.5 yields 6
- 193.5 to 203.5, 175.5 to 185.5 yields 13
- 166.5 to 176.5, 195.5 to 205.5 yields 9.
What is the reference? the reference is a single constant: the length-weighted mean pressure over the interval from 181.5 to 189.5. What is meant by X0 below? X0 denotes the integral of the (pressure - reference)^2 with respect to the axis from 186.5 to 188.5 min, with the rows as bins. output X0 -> 0.06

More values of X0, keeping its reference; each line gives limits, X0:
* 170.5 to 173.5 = 0.15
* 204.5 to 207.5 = 0.08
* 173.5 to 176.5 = 0.07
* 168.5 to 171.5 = 0.10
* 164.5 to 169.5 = 0.48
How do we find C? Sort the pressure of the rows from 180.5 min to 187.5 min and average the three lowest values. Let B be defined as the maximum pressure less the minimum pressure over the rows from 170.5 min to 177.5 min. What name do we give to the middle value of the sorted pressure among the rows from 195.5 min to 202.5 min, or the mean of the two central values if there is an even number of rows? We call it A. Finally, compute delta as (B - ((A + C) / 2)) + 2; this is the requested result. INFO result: -1.01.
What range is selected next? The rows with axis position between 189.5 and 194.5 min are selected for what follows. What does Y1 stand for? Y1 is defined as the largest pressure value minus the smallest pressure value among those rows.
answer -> 0.33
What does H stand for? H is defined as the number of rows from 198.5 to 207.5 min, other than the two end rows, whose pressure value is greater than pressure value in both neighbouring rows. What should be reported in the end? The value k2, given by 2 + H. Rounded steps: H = 2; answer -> 4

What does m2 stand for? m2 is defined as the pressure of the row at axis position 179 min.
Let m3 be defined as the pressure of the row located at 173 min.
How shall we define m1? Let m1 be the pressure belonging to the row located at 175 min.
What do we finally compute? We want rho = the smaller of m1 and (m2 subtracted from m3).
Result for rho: -0.02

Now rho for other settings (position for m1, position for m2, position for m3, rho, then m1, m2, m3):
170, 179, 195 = -0.19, 3.34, 3.26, 3.07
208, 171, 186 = 0.05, 3.5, 3.27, 3.32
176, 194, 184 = 0.30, 3.39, 3.27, 3.57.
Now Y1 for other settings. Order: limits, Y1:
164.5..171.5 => 0.30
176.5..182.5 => 0.55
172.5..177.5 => 0.16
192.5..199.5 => 0.42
